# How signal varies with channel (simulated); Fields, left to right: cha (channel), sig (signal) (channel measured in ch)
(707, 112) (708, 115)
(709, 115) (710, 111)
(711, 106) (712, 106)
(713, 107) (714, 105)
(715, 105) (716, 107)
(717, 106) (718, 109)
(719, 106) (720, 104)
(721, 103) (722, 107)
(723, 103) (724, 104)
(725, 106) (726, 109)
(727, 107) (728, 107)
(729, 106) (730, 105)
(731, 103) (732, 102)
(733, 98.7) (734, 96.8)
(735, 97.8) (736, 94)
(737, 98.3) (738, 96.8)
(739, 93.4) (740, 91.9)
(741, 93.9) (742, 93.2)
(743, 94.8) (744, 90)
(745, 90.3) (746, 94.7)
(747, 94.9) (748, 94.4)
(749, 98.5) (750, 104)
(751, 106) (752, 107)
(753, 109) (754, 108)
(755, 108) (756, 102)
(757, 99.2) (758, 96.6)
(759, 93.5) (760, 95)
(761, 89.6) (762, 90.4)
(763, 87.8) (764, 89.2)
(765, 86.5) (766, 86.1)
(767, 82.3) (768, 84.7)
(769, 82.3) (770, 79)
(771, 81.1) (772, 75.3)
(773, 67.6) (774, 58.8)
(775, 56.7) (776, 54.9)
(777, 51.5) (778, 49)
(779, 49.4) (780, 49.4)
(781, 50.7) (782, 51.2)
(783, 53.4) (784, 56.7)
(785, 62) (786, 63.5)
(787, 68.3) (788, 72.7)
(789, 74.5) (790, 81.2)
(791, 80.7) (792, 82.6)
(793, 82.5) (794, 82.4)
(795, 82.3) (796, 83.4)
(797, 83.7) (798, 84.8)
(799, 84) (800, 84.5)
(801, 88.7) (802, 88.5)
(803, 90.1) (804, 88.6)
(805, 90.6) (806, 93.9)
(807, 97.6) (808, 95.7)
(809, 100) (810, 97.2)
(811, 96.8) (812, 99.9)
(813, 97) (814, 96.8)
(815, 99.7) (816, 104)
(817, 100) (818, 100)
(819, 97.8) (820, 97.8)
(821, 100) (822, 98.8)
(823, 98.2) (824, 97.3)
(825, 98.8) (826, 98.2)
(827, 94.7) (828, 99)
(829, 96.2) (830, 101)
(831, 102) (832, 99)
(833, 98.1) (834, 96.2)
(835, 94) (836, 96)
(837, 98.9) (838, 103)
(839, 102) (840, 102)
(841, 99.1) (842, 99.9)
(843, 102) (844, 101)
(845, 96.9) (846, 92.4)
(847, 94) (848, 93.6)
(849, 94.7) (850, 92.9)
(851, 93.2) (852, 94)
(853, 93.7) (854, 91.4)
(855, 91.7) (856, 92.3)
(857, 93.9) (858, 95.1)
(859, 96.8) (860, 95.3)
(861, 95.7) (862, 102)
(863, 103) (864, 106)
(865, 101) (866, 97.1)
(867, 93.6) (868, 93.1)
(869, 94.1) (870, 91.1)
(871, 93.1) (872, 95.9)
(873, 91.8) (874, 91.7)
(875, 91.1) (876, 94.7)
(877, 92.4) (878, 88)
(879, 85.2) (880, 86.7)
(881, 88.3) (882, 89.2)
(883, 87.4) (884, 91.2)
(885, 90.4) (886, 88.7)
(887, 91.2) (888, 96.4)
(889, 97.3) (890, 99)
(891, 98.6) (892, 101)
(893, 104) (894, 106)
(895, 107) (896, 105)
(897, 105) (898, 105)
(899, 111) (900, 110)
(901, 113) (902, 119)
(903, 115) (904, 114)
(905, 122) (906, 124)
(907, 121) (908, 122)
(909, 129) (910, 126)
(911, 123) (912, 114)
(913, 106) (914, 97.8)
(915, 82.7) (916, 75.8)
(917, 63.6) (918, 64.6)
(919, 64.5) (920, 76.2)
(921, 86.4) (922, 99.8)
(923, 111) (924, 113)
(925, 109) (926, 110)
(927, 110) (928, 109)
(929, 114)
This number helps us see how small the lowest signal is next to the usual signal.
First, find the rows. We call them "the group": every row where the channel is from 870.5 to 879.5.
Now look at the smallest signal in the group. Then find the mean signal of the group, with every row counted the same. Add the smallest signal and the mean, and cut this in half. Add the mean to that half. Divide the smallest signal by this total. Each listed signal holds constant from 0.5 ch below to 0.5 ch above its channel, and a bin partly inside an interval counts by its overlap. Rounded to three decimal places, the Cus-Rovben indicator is 0.474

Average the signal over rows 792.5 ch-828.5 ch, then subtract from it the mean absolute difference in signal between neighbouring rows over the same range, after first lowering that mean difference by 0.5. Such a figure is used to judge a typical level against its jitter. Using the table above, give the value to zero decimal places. 92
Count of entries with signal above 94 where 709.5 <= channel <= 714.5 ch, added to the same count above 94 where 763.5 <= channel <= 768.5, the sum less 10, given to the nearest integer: -5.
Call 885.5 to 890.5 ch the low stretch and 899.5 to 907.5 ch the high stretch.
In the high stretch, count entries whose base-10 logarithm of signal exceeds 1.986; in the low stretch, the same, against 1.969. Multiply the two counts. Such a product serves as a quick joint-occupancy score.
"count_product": 24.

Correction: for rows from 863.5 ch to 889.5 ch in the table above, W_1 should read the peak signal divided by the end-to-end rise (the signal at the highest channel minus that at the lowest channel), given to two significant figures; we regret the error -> -12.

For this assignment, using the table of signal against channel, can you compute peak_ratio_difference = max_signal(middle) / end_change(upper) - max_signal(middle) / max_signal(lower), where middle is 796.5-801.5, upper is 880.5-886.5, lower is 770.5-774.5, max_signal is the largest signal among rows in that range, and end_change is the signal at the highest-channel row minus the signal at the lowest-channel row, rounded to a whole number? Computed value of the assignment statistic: 221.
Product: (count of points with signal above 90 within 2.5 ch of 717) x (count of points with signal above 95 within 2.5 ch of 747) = 5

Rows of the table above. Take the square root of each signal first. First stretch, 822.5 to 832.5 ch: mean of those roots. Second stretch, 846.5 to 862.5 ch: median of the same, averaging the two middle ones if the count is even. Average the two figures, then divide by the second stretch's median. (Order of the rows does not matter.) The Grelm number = 1.012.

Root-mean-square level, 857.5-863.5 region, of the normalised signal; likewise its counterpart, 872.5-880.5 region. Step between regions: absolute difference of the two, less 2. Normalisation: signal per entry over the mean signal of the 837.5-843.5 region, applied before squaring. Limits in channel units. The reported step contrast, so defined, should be -1.92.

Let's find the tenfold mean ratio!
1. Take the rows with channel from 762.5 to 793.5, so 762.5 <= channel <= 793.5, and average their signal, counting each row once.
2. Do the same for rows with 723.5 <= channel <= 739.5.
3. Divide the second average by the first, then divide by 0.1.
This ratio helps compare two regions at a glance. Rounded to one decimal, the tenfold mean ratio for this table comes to 14.6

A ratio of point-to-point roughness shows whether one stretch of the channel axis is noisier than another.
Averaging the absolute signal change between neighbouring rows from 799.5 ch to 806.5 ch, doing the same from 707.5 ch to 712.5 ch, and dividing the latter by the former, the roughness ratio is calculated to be 1.1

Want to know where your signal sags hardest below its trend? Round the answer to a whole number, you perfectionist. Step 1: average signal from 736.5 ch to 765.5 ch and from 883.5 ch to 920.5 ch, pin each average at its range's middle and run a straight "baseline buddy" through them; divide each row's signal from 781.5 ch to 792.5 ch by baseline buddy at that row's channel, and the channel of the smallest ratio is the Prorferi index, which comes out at 782 ch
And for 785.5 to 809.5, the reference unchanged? 786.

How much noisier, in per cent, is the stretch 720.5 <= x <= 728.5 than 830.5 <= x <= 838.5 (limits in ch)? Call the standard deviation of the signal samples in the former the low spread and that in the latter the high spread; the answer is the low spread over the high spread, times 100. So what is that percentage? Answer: 72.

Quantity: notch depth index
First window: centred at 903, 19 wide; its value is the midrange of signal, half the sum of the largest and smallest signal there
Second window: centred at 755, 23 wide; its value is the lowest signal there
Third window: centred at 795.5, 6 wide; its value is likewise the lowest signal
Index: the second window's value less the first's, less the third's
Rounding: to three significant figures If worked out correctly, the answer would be -113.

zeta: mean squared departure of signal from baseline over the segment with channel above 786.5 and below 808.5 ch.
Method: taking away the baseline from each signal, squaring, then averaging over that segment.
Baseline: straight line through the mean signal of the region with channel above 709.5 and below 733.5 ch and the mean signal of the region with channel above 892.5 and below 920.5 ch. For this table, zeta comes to 469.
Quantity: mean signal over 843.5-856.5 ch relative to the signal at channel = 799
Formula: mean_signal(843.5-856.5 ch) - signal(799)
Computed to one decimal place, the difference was 10.0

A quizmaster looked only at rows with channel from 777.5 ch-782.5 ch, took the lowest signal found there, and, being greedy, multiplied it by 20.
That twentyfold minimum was 980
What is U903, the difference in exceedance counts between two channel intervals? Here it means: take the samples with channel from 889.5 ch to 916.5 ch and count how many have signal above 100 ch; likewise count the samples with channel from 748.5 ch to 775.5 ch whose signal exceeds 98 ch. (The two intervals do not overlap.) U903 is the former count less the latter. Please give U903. 13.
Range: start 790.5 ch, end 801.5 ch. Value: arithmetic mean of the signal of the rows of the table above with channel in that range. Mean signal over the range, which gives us 84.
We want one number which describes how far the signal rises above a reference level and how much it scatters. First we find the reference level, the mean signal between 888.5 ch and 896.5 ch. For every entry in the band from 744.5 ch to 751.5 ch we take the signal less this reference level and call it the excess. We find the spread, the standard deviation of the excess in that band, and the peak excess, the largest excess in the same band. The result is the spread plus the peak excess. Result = 9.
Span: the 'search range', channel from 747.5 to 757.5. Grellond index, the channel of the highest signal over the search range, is 753 ch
